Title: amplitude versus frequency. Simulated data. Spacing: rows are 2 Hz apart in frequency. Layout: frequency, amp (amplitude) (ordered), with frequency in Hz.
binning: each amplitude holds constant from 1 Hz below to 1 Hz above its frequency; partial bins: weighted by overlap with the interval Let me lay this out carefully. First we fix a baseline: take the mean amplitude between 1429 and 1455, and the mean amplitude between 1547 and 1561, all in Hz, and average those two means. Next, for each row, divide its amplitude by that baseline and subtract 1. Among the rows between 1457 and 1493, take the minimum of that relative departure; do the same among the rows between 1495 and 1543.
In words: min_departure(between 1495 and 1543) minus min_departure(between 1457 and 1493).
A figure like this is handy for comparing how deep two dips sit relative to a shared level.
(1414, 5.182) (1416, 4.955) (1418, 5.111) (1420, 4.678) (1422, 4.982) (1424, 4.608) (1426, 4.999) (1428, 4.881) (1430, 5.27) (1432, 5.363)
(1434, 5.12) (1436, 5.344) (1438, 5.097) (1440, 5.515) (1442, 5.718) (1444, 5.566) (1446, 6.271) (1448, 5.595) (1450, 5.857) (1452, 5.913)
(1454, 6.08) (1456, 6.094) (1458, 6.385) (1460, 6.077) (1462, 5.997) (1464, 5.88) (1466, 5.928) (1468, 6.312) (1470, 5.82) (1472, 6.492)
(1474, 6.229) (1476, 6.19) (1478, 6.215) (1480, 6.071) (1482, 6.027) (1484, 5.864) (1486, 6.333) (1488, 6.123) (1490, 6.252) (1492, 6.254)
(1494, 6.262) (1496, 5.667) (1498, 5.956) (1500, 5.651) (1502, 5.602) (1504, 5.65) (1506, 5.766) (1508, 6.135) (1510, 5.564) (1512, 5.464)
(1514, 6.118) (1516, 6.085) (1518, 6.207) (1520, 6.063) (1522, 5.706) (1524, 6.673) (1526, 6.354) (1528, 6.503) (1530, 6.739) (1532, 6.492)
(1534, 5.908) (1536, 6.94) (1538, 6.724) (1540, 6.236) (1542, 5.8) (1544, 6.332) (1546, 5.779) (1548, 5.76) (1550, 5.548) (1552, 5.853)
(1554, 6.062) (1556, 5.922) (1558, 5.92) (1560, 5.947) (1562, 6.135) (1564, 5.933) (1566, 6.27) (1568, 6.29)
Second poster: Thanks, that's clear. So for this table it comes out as -0.062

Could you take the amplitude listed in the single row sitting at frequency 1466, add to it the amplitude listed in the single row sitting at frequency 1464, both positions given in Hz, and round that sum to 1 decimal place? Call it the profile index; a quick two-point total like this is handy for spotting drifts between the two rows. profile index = 11.8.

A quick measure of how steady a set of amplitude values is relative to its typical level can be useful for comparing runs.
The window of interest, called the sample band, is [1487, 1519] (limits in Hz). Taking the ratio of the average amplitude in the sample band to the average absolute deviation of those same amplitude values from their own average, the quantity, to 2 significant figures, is 23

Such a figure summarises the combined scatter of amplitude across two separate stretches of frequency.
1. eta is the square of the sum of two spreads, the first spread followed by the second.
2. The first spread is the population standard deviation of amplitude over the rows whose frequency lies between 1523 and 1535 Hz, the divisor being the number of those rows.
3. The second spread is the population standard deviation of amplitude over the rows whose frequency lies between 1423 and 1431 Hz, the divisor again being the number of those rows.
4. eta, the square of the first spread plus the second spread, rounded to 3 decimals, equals 0.259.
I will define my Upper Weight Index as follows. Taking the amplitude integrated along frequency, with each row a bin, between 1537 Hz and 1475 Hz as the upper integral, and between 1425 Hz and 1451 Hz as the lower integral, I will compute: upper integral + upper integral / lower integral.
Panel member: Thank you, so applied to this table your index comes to 380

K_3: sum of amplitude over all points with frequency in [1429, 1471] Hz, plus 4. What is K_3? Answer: 125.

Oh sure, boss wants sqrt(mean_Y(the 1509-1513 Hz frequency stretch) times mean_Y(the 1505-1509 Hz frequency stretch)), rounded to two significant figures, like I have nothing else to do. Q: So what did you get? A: 5.7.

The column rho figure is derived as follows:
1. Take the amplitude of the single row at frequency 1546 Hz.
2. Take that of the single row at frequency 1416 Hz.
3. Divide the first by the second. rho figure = 1.17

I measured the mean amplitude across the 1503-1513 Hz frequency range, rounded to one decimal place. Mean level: 5.7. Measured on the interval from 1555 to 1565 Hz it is 6.0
